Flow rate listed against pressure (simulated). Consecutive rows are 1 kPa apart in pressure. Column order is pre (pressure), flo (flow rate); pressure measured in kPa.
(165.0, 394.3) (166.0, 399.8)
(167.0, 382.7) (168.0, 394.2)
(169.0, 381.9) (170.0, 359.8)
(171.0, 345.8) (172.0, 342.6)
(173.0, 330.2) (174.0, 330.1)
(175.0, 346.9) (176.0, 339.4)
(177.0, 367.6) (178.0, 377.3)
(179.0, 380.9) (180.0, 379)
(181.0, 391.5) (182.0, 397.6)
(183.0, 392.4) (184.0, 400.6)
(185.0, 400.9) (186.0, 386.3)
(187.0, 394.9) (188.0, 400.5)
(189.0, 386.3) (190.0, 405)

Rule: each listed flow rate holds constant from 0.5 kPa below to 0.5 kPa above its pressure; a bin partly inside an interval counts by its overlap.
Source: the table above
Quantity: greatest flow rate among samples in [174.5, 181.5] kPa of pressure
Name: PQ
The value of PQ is 391.5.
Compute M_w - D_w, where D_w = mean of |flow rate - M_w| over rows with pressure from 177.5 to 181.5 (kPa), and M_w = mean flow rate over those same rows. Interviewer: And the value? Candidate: 378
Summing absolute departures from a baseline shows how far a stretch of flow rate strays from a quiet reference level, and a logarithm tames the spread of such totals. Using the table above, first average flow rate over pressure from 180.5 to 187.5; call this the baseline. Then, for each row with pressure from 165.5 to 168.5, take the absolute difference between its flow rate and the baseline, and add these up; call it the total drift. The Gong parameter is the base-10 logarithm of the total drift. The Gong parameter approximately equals 1.3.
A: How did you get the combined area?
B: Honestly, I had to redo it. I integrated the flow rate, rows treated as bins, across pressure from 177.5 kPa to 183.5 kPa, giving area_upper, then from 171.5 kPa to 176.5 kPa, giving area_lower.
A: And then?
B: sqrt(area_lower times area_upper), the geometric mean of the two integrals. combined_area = 1979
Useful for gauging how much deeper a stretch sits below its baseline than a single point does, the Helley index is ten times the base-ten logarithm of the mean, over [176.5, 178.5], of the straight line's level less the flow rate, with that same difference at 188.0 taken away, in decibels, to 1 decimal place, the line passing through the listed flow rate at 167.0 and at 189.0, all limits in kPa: 14.2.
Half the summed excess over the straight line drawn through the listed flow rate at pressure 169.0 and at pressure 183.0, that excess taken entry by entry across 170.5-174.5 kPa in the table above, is -95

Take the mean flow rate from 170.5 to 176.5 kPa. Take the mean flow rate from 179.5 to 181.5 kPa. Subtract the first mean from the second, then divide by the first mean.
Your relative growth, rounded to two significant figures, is 0.14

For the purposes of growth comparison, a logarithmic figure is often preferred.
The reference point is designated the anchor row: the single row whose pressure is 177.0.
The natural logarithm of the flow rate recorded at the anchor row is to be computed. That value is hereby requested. 5.91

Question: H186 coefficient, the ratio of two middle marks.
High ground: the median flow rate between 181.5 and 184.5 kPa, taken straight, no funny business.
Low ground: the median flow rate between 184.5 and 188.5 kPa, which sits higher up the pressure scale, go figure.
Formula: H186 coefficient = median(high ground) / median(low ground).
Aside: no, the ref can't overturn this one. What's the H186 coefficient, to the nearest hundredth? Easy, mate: 1.00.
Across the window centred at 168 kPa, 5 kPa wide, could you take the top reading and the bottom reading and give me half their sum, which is 380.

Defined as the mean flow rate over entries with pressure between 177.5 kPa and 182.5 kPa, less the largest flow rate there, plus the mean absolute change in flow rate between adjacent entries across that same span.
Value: -6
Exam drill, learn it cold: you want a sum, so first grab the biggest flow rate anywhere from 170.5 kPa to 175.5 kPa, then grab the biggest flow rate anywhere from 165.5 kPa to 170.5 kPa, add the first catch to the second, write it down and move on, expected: 747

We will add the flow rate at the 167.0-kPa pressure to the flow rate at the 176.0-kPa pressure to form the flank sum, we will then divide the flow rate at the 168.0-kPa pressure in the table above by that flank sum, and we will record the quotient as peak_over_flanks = 0.546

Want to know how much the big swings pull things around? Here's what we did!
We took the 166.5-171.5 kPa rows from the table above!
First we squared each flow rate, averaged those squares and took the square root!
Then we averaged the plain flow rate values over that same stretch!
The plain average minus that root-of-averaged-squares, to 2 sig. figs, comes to -0.41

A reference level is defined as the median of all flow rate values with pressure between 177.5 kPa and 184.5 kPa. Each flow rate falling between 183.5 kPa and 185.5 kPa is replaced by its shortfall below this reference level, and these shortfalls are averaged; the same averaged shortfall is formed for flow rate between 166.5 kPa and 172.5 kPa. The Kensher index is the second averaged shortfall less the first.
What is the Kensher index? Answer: 33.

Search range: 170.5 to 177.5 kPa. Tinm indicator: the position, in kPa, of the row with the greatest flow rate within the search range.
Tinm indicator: 177.0 kPa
